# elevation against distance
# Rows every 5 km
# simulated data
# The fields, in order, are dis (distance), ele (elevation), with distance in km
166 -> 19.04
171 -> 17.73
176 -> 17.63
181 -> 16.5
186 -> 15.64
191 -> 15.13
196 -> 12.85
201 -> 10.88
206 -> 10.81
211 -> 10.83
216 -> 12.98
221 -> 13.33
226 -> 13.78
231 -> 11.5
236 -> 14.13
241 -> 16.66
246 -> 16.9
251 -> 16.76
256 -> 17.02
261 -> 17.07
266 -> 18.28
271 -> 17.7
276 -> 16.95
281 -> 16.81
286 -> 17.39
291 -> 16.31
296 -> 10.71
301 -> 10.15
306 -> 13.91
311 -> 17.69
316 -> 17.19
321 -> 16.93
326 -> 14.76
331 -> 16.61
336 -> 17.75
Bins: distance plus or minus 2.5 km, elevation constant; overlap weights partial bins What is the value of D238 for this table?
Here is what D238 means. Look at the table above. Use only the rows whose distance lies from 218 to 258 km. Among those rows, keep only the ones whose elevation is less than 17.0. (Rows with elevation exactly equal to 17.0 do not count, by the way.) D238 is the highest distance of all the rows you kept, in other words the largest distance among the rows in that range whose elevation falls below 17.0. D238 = 251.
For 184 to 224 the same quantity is 221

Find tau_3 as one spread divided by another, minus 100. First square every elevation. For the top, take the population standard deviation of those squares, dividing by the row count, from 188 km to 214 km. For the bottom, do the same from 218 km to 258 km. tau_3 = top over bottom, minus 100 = -99.2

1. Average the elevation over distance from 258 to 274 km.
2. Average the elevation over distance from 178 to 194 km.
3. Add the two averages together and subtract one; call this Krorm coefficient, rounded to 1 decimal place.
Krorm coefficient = 32.4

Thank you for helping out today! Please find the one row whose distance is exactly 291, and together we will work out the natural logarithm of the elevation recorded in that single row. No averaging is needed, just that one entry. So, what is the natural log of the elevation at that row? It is 2.79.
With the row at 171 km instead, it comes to 2.88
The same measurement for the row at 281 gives 2.82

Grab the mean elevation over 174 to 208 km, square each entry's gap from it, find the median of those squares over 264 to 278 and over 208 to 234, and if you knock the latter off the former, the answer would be 11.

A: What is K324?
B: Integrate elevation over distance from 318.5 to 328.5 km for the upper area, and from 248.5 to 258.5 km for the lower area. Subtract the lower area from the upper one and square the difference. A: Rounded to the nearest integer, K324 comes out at 109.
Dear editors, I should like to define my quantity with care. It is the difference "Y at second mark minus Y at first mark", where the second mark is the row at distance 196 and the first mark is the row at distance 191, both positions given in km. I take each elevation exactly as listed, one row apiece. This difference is -2.3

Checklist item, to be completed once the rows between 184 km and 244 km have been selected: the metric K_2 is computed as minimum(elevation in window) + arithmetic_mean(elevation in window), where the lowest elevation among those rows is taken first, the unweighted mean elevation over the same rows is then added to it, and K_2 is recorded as 24.0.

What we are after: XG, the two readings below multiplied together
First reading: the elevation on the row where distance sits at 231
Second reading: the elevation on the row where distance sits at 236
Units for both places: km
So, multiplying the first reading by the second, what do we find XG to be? 162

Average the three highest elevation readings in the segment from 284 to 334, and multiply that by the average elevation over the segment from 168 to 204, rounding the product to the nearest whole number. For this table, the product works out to 265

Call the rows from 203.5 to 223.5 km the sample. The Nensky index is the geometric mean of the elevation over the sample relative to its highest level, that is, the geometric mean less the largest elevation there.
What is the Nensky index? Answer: -1.4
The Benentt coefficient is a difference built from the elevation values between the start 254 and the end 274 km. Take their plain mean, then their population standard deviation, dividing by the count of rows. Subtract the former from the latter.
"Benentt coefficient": -17.0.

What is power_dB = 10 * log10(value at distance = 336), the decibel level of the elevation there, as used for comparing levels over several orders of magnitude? 12.5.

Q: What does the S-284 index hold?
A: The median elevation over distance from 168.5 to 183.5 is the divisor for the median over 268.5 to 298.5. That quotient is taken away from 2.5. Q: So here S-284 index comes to 1.54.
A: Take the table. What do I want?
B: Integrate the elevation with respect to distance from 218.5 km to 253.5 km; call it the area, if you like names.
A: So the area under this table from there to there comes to 515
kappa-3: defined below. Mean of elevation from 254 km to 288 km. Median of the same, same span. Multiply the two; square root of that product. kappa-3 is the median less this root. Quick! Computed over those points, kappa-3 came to -0.12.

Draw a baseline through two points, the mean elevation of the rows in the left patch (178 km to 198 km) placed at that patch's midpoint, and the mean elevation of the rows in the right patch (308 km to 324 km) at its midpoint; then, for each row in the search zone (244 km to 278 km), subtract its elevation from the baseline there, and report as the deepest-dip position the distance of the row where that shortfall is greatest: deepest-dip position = 276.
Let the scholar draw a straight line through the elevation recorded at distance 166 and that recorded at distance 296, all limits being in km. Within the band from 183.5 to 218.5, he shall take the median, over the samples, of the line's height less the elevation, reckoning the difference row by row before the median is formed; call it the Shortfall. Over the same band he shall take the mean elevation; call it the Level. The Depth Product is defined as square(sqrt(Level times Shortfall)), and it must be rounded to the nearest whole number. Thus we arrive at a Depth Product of 54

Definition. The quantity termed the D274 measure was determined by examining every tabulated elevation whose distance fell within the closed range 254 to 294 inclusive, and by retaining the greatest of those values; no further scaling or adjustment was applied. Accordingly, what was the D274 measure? 18.28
